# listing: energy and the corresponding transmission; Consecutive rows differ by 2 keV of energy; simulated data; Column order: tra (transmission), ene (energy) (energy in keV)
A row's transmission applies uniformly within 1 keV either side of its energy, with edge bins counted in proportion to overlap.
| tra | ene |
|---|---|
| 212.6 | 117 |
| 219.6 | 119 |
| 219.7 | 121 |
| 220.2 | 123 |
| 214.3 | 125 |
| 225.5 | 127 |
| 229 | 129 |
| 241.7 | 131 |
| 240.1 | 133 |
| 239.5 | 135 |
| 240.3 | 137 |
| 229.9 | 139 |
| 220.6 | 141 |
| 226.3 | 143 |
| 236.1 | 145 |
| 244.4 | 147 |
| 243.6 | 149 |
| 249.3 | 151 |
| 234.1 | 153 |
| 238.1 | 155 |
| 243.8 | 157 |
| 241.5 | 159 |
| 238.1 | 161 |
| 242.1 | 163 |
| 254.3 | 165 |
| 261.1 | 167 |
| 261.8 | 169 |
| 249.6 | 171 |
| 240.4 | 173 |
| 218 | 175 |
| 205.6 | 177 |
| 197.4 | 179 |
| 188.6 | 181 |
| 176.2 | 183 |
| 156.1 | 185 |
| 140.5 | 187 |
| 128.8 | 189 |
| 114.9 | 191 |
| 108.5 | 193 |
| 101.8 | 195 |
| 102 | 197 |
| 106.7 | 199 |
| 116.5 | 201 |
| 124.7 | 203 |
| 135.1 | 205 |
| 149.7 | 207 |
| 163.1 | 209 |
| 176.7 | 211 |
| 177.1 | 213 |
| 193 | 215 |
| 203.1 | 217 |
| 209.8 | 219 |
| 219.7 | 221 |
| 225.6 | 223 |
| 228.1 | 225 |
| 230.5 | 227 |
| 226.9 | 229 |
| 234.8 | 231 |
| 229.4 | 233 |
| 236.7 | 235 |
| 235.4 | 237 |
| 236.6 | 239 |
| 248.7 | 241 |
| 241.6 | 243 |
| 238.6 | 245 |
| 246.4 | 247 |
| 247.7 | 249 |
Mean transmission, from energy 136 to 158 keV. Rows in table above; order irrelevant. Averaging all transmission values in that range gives 237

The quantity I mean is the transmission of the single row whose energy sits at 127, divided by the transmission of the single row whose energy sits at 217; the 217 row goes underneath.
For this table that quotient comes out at 1.1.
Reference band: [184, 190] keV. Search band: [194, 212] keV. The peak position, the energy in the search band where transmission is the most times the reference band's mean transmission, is 211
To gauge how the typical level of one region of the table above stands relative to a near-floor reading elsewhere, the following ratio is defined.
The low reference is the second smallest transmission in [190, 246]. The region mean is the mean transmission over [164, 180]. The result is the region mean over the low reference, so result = 2.31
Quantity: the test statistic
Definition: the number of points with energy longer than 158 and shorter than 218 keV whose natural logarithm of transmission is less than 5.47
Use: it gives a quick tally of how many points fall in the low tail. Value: 22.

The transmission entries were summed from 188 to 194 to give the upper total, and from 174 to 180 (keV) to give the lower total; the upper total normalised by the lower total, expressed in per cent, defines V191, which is 57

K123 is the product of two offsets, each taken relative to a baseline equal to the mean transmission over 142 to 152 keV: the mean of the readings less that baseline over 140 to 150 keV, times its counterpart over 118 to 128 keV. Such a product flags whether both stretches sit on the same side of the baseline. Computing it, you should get 115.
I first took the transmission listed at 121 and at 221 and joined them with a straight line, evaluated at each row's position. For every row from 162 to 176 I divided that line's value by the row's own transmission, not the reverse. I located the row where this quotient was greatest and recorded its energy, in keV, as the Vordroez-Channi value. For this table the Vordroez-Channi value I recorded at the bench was 175 keV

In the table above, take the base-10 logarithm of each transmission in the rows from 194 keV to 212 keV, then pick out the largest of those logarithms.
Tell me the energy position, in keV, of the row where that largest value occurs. 211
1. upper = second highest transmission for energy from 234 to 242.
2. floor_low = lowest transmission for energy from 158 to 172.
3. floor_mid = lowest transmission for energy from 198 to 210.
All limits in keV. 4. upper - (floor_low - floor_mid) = 105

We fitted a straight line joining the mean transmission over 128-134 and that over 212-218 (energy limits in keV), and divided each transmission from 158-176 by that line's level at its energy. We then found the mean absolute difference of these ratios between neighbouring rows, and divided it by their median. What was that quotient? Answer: 0.037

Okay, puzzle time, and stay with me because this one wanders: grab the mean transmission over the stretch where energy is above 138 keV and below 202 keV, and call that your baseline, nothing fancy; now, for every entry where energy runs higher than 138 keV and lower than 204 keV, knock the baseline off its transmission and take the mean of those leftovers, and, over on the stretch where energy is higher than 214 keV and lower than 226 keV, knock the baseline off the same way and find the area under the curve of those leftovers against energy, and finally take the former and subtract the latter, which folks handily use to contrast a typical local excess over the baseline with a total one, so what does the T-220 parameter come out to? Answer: -155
